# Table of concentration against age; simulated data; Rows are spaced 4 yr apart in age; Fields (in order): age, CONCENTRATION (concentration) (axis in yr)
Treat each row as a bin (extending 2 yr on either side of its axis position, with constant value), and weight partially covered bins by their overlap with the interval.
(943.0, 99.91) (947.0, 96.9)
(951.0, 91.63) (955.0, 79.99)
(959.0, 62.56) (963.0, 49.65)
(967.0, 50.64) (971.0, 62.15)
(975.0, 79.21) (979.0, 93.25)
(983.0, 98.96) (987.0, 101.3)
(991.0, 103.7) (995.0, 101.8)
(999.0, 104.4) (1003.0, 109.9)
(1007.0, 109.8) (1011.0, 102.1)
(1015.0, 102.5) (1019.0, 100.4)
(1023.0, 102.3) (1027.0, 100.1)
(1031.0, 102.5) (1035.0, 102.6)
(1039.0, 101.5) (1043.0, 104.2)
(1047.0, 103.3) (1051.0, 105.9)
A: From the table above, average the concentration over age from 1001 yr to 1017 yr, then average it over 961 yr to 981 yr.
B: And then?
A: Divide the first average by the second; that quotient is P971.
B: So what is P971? 1.58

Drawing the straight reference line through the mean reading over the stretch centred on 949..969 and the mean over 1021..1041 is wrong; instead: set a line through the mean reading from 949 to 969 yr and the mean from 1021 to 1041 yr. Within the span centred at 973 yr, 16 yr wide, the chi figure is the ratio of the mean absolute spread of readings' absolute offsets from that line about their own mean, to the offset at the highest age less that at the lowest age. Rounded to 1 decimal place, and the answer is -1.6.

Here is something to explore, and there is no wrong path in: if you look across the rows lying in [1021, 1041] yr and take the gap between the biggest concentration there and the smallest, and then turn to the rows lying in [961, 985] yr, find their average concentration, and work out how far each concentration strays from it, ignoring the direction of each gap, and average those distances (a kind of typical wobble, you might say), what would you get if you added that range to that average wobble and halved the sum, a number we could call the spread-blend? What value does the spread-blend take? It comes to 10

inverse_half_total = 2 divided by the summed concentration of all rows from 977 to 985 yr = 0.010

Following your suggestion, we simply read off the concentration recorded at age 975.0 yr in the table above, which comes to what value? 79.21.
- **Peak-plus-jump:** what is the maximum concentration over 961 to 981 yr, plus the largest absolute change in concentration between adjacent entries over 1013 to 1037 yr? 96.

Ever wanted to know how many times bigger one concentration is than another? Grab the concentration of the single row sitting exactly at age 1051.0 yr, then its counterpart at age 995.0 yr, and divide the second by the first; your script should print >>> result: 0.96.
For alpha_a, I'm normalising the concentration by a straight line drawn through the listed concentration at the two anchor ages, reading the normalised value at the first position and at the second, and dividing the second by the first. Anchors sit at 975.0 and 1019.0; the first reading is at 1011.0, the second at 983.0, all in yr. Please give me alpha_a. 1.13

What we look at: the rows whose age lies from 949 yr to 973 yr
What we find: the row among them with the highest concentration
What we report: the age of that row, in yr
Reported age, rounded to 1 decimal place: 951.0 yr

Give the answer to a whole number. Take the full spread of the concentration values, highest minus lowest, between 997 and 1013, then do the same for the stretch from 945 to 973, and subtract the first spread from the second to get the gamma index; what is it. 39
